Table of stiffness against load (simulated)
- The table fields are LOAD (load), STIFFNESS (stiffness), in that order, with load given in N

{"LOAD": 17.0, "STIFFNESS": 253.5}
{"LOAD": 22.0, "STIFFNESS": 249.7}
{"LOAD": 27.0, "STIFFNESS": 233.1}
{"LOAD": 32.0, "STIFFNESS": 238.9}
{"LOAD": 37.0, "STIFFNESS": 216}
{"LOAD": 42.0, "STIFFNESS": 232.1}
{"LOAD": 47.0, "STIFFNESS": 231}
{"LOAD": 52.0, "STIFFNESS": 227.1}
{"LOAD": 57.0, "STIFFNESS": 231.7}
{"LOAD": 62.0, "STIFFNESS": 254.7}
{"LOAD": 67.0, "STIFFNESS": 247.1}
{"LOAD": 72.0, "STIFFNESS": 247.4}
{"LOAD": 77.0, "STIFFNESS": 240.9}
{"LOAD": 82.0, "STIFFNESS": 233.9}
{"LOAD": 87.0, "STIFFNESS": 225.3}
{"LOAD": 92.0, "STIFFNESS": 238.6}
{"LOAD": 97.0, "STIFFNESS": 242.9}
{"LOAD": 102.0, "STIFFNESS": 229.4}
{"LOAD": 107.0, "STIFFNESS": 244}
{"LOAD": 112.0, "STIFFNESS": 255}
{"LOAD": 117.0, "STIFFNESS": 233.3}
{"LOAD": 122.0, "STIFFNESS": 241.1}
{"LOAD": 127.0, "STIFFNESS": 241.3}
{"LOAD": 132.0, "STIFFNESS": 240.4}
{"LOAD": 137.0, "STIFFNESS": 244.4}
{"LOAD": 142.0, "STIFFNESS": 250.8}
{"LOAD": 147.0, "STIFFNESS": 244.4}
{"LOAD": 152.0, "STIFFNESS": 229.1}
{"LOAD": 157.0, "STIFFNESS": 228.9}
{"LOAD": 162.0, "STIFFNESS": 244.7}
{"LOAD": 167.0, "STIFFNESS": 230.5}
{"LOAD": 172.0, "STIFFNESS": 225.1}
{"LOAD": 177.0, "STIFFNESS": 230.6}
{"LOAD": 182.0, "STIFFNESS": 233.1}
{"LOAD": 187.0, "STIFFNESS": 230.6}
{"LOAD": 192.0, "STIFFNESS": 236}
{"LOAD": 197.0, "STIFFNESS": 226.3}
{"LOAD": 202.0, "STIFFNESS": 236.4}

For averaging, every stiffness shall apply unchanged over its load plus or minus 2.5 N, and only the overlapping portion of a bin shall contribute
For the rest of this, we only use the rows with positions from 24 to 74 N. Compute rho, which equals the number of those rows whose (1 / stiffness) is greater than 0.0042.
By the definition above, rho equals 6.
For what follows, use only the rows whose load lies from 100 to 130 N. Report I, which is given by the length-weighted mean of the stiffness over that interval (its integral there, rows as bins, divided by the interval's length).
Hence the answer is 240.9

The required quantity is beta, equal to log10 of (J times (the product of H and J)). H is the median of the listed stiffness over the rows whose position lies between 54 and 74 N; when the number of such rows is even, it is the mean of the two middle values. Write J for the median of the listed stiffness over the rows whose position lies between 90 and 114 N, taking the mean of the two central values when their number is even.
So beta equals 7.164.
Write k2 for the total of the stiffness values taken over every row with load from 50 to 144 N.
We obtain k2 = 4569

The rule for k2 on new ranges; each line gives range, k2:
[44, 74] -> 1439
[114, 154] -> 1925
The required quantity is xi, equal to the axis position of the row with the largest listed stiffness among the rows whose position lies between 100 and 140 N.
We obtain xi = 112.0 N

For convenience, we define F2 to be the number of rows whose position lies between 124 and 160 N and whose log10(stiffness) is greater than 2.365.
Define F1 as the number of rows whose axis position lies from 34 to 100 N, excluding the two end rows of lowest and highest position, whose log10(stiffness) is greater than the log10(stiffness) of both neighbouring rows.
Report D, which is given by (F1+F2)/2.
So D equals 4.0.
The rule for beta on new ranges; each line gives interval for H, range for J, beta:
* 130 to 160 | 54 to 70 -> 7.170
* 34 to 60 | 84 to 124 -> 7.123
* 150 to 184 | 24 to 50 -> 7.094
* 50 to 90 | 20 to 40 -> 7.121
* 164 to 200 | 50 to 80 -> 7.138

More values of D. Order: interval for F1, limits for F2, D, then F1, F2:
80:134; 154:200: 3.0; 3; 3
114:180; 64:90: 3.5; 3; 4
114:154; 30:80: 4.0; 2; 6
